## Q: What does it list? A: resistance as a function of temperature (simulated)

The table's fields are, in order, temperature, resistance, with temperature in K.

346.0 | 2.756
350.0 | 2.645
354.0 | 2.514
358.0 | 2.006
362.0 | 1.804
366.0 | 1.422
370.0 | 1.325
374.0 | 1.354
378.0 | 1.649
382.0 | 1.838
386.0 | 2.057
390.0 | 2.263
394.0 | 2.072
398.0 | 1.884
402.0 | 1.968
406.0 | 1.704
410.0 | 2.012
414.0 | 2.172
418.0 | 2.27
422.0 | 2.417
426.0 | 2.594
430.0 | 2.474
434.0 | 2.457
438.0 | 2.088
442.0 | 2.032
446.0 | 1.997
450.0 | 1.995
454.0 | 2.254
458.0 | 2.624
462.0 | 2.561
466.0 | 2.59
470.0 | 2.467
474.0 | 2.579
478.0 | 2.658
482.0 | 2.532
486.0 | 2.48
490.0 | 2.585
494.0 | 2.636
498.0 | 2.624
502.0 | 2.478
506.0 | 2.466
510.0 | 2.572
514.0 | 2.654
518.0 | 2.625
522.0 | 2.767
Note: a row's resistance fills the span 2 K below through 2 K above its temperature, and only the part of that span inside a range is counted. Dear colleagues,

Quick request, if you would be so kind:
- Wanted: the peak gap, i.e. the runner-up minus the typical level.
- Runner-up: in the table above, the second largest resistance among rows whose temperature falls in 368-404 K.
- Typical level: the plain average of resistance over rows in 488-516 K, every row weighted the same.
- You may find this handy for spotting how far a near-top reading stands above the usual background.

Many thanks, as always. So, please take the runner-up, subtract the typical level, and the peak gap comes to -0.50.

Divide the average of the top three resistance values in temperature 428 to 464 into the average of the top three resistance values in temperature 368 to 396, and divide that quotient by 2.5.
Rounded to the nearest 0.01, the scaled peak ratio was 0.33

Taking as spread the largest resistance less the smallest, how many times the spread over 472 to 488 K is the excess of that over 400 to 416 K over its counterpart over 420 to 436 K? 1.6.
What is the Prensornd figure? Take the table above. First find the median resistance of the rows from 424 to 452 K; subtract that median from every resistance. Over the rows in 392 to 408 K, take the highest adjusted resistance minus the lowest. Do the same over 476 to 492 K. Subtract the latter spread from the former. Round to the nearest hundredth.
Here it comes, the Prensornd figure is 0.19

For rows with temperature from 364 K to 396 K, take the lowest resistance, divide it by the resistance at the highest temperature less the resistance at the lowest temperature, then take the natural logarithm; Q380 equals 0.7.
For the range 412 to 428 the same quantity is 1.6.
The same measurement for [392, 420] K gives 2.2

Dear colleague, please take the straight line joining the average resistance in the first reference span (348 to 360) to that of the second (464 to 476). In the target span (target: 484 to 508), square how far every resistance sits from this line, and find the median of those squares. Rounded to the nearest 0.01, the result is 0.01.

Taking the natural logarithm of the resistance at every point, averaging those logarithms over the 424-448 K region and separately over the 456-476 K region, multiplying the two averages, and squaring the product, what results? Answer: 0.59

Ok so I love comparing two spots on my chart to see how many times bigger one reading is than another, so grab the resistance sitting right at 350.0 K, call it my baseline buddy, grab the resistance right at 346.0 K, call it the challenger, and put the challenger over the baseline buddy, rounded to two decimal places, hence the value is 1.04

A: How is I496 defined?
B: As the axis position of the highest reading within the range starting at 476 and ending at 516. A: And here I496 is 478.0 K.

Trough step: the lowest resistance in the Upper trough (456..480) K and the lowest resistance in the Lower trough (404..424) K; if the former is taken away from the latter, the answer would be -0.76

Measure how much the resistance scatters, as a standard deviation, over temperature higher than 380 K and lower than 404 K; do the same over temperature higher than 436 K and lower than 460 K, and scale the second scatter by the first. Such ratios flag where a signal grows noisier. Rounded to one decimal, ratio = 1.6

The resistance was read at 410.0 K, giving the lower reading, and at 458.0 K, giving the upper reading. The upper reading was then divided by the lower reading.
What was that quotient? 1.3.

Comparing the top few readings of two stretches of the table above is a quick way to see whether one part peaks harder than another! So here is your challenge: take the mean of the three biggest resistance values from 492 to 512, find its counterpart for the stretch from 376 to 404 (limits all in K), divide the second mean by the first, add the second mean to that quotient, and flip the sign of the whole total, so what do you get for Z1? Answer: -2.95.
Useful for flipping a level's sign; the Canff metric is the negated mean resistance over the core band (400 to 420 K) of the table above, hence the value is -2.03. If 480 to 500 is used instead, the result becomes -2.57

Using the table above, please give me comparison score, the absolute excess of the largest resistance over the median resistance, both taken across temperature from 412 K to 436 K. 0.2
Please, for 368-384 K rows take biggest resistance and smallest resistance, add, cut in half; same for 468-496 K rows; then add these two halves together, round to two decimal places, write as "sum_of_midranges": 4.14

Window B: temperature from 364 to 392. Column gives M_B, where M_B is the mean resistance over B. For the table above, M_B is 1.7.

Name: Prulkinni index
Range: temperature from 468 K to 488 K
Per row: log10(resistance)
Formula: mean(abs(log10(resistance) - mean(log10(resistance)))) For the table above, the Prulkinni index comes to 0.010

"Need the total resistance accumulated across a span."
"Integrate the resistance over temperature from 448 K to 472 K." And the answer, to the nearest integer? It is 58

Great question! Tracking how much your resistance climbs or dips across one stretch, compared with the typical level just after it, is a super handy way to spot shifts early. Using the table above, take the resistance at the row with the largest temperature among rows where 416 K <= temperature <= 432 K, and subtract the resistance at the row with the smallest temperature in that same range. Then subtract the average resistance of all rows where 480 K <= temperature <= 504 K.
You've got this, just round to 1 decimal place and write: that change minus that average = -2.4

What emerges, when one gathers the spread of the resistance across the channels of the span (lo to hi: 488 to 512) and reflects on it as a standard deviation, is 0.07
